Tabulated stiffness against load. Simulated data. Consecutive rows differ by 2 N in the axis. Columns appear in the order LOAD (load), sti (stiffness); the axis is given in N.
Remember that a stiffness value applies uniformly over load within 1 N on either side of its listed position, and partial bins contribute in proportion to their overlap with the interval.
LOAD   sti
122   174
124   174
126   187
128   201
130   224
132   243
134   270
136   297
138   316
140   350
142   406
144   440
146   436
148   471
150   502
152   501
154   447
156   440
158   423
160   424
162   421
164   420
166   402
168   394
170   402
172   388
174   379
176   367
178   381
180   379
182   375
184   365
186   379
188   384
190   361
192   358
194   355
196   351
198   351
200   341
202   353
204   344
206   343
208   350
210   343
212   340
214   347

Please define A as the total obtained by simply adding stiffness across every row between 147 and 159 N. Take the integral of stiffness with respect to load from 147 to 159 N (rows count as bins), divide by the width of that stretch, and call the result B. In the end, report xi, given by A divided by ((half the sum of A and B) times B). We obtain 0.0037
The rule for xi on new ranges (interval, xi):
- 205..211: 0.0043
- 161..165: 0.0032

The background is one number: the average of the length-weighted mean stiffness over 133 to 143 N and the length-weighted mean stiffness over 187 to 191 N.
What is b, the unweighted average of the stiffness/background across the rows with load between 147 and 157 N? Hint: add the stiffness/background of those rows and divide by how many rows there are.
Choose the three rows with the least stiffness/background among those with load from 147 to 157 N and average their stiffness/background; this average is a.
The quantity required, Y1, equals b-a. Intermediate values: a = 1.29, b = 1.35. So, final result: 0.056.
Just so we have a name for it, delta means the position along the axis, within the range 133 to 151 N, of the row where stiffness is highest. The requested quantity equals 150 N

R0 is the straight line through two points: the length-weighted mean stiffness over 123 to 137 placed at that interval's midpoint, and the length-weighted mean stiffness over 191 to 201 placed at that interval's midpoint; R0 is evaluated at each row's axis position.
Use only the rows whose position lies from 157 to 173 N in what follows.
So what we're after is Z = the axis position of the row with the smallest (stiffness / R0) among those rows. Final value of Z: 172 N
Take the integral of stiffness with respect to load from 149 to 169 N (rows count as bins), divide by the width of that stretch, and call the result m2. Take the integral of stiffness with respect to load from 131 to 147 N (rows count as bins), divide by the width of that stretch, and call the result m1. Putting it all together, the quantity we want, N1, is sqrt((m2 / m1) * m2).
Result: 24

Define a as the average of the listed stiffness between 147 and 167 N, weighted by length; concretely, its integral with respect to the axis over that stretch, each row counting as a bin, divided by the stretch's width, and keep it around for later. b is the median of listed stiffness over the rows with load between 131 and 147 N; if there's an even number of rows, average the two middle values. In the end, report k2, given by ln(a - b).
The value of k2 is 4.7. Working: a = 445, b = 333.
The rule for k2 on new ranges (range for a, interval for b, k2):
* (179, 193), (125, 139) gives 4.9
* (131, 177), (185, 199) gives 3.7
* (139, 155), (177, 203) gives 4.4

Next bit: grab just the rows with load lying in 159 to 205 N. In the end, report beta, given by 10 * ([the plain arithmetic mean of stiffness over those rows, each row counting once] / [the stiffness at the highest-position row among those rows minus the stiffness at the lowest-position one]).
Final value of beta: -47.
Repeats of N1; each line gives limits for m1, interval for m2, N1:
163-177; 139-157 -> 22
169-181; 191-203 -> 18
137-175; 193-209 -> 17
